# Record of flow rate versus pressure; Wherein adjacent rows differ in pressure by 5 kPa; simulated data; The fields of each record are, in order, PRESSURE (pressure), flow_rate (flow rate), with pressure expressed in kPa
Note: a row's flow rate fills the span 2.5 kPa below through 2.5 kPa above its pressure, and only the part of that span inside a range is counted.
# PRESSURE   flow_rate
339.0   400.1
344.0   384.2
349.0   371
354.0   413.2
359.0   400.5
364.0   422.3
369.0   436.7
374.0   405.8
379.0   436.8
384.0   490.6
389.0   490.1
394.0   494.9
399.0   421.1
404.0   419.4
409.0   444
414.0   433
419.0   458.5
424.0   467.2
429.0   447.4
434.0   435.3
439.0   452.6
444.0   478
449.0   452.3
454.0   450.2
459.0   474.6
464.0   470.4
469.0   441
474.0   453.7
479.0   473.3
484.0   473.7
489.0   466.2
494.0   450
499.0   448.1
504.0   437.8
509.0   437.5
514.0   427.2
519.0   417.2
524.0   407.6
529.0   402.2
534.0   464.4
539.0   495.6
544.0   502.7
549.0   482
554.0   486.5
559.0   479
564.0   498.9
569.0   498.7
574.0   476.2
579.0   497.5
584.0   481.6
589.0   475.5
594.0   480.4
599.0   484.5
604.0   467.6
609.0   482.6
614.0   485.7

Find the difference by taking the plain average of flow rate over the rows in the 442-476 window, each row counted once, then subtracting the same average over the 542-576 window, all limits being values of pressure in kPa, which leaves -29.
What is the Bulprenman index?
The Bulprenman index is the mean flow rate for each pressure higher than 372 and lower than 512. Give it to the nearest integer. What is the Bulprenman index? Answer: 454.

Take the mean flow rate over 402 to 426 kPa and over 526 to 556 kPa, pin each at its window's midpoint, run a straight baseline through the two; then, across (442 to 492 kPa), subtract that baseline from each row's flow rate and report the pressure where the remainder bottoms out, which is 469.0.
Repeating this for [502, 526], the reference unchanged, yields 524.0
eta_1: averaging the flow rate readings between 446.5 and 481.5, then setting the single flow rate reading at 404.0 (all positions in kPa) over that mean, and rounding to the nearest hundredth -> 0.91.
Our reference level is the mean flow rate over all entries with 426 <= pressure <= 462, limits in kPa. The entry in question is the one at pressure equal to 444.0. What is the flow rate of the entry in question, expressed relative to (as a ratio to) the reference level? 1.05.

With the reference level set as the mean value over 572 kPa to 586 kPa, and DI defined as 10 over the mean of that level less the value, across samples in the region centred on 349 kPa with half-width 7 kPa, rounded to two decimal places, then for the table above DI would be 0.10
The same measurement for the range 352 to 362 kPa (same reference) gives 0.13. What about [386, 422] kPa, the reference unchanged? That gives 0.30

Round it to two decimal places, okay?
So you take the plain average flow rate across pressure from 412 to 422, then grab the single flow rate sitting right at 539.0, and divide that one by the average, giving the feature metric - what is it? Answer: 1.11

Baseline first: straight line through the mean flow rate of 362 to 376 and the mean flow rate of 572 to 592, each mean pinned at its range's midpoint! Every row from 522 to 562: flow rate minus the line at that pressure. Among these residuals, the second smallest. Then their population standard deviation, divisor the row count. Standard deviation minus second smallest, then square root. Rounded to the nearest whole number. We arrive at 10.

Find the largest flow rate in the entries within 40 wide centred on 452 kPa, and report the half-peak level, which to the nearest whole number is 239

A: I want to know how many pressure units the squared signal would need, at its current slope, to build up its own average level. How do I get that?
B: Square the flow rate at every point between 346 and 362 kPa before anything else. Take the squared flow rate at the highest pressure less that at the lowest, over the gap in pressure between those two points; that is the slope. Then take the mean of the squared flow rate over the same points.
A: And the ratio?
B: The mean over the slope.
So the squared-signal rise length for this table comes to 69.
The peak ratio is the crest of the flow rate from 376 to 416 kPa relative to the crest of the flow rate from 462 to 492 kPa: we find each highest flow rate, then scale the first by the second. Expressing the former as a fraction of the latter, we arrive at 1.04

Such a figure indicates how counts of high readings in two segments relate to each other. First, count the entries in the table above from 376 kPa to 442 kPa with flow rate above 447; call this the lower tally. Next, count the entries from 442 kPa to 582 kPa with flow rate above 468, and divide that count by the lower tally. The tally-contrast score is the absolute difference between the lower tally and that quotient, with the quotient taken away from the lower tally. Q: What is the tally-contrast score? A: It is 5.0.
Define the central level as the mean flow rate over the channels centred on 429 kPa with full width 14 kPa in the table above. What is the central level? 450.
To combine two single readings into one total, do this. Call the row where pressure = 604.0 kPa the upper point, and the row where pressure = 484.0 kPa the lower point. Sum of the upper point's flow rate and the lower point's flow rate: 941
